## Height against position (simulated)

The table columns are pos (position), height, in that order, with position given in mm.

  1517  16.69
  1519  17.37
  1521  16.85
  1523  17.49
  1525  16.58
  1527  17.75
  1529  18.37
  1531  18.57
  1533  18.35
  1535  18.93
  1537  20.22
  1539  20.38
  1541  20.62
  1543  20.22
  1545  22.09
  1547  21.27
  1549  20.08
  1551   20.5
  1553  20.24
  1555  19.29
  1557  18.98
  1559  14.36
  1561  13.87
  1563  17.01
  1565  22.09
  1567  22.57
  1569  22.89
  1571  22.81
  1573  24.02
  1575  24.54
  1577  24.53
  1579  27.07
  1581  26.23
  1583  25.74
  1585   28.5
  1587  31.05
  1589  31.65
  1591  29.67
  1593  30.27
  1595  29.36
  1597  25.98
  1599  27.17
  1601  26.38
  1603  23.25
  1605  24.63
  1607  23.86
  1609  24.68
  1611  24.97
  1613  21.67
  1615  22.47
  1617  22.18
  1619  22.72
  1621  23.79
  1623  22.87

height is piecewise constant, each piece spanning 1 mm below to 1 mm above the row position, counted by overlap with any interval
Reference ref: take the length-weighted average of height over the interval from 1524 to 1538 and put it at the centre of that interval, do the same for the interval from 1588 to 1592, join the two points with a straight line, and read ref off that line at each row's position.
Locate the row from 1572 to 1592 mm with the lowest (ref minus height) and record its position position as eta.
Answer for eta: 1589 mm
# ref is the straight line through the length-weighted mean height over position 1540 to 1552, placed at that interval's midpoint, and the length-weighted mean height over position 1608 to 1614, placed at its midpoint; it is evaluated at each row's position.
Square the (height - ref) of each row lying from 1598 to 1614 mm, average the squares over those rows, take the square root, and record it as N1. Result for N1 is 2.0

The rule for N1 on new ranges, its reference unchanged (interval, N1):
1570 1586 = 3.5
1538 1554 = 0.7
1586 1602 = 6.3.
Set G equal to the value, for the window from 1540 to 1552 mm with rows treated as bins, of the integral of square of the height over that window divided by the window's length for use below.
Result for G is 433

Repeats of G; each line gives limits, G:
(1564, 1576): 537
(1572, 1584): 644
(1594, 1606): 686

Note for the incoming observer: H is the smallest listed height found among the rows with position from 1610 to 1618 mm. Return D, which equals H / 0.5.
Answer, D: 43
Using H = 21.67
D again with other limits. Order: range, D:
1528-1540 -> 37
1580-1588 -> 51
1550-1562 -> 28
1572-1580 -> 48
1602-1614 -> 43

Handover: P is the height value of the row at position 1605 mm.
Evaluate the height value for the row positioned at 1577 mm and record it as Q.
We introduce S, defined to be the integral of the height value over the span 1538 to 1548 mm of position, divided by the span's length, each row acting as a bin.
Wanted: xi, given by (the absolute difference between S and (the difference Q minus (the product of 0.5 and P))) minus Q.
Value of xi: -16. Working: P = 24.63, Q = 24.53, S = 20.9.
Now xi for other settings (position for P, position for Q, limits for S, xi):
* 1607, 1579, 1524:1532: -24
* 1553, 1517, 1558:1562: -9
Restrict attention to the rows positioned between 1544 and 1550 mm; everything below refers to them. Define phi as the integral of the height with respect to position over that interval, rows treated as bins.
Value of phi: 127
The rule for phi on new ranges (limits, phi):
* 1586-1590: 125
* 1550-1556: 120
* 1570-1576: 143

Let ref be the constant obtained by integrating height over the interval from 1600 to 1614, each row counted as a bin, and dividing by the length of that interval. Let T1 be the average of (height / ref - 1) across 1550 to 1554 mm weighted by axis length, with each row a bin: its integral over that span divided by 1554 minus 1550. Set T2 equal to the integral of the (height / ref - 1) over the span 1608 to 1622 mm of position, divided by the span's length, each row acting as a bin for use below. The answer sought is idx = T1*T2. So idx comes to 0.01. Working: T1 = -0.16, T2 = -0.04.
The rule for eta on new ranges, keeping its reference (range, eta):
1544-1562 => 1545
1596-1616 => 1599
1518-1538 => 1519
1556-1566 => 1565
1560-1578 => 1575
